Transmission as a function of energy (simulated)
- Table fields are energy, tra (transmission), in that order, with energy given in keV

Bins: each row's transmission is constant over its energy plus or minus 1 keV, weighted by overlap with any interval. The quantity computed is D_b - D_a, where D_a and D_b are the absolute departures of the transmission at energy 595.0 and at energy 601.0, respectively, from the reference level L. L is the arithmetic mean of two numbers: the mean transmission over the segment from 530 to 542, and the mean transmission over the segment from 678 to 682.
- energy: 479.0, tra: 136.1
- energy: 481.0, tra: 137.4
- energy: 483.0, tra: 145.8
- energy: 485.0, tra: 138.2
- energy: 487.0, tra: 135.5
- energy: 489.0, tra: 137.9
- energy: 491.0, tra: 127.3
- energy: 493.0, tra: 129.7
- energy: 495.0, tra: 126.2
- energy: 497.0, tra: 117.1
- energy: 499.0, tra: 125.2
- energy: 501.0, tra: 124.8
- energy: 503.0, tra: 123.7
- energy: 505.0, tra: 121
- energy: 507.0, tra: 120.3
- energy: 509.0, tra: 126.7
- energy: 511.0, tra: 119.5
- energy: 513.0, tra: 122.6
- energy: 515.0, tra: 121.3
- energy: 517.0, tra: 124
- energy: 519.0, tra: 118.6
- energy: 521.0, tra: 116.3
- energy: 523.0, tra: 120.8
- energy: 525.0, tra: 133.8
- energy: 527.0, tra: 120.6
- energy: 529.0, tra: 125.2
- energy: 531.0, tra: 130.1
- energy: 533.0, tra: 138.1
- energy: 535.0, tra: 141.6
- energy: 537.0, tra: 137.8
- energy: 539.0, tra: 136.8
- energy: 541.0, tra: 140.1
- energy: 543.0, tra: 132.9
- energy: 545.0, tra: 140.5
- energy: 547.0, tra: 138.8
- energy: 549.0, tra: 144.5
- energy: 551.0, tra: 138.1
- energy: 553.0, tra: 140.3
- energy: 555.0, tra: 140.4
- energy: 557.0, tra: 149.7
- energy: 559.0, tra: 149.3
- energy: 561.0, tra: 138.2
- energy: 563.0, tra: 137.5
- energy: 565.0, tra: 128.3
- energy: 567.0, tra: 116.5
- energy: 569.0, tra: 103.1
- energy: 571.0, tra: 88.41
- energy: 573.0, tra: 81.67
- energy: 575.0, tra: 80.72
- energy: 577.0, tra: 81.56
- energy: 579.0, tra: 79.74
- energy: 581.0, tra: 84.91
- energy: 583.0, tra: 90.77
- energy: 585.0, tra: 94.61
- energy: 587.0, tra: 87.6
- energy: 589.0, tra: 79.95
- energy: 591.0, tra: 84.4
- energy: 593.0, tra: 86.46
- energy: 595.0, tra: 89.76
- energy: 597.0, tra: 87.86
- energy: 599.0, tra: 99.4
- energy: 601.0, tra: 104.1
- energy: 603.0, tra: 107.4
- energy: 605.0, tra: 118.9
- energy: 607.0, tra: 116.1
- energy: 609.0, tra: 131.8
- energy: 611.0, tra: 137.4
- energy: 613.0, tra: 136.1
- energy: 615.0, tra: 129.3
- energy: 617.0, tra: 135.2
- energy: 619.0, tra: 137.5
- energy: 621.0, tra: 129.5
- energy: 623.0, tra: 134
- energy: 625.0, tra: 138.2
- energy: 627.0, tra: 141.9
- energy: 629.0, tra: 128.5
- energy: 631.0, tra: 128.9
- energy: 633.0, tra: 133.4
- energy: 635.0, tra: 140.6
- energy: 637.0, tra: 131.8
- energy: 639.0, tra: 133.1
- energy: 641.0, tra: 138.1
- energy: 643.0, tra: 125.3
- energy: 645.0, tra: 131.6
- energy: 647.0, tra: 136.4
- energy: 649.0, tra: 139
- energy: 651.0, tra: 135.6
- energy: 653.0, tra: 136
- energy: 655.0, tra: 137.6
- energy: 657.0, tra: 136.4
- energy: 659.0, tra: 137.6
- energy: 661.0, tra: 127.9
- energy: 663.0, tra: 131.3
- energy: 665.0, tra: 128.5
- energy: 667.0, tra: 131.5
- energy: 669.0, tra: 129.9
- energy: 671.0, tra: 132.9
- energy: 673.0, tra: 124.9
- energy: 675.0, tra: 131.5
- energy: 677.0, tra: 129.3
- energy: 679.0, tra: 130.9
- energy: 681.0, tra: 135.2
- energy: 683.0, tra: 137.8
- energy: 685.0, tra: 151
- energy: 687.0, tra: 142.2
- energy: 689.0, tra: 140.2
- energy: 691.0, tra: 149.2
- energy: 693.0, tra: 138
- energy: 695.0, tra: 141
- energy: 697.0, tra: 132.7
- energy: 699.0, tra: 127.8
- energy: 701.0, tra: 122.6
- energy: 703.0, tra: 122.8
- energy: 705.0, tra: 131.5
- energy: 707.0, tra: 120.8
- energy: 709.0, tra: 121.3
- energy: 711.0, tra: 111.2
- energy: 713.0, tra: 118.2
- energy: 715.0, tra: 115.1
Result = -14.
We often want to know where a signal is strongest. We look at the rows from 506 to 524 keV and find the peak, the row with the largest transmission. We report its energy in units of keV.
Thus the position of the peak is 509.0 keV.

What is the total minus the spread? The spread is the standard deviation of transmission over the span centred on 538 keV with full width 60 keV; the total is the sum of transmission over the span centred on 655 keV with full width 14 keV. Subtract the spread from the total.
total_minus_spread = 940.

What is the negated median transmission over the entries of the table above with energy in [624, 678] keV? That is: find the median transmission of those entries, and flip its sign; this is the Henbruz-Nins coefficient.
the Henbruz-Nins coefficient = -133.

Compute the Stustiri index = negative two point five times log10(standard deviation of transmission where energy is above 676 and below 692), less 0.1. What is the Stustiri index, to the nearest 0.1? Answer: -2.3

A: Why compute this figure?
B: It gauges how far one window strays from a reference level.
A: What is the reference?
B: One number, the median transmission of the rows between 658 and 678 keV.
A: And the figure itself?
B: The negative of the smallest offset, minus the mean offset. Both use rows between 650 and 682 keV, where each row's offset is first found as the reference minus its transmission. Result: 8.7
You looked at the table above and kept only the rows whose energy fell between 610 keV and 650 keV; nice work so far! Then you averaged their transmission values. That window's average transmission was 134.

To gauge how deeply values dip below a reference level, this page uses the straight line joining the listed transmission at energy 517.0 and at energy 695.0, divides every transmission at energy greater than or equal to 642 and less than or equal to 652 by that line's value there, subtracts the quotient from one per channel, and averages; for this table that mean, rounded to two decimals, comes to 0.02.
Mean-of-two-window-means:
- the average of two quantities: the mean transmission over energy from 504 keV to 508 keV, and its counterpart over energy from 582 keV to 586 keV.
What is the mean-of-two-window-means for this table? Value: 107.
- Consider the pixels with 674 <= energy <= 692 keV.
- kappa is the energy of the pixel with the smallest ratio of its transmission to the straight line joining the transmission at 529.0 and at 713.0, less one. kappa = 677.0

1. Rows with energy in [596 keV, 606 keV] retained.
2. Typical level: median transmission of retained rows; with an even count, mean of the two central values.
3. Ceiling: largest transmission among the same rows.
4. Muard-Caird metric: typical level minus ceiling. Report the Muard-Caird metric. -14.8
